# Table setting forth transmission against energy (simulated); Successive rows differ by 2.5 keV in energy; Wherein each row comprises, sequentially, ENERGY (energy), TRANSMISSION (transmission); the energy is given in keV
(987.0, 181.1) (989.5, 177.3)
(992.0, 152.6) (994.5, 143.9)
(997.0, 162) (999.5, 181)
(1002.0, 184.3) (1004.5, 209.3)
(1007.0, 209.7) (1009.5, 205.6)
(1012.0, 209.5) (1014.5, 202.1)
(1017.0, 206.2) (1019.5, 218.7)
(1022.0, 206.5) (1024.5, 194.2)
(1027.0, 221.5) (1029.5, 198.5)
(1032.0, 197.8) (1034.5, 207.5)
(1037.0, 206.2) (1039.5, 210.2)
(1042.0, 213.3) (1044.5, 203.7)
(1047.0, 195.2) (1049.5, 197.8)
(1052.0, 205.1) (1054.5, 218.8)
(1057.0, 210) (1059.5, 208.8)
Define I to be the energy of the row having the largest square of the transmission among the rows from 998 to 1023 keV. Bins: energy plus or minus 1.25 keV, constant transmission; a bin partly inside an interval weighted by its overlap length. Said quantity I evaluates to 1019.5 keV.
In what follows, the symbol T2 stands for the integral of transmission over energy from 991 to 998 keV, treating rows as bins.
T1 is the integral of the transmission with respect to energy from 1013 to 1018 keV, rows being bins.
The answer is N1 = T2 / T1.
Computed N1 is 1.0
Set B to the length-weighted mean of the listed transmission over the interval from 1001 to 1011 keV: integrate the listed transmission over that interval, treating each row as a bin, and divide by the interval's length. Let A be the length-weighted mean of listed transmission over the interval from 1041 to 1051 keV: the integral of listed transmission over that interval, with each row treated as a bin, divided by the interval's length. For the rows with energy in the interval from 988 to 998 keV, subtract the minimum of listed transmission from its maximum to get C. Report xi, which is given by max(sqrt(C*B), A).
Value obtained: 202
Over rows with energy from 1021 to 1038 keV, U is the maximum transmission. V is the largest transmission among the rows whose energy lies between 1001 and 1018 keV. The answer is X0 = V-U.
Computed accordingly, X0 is -12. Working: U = 221.5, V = 209.7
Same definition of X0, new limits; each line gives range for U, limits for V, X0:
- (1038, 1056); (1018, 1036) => 3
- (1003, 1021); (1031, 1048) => -5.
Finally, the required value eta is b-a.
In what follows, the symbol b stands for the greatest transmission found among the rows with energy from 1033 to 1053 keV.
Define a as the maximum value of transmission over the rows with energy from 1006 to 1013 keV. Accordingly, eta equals 4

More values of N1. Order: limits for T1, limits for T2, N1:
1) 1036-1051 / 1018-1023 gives 0.3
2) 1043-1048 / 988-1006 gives 3.1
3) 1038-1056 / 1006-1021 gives 0.8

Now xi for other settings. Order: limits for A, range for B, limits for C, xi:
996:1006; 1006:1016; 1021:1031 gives 185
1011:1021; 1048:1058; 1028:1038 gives 209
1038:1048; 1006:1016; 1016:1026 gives 206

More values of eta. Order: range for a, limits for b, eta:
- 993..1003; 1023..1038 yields 37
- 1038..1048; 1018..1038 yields 8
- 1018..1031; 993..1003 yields -37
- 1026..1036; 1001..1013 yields -12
